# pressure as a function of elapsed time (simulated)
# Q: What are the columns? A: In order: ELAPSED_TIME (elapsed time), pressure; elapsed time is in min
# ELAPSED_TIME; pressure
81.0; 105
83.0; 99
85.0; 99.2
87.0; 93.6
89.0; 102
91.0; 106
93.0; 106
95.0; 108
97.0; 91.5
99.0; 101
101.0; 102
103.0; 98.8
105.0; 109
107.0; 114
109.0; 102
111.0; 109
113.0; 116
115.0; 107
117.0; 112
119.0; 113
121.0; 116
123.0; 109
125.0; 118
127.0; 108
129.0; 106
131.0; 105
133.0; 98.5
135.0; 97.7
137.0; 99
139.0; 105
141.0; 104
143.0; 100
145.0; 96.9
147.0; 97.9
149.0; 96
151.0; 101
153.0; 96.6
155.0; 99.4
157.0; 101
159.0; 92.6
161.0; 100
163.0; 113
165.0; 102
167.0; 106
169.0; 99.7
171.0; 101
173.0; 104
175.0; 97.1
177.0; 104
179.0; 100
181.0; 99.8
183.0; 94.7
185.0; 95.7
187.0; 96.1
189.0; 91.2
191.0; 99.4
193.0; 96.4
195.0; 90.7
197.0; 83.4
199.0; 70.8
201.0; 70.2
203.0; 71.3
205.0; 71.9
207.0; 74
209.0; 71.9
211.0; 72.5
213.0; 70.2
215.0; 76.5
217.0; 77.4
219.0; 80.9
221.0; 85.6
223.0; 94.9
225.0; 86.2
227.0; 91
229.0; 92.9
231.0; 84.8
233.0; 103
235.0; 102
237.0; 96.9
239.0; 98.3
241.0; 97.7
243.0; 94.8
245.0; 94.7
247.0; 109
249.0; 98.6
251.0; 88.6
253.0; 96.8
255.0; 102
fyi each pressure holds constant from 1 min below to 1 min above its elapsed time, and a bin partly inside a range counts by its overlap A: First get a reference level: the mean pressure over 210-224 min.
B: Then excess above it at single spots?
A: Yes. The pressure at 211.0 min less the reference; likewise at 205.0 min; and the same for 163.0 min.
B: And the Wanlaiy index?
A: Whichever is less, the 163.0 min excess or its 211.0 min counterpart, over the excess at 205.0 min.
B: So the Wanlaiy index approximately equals 0.9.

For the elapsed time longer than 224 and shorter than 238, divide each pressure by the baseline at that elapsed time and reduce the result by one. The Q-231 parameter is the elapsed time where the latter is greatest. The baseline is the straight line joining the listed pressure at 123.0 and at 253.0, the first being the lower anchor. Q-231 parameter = 233.0 min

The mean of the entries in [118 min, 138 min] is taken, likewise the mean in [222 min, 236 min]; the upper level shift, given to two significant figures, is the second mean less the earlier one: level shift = -13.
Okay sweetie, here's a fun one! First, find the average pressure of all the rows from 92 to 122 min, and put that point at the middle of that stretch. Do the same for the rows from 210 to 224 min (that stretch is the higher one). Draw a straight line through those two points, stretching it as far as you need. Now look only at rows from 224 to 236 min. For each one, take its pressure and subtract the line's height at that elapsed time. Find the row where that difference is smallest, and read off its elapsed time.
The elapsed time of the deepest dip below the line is 225.0 min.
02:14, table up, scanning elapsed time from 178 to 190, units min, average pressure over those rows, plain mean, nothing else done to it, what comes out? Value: 96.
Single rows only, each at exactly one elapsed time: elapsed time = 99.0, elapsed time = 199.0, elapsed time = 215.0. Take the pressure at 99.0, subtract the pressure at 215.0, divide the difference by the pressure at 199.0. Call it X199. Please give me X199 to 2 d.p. 0.35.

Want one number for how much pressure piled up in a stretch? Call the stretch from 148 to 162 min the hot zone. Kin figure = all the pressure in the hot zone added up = 687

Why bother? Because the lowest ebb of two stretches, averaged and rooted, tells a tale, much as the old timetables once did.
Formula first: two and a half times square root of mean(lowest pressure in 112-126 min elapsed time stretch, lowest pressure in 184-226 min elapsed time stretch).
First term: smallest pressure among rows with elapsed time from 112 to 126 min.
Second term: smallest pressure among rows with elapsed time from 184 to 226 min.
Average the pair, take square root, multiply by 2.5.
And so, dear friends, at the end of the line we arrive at 23.5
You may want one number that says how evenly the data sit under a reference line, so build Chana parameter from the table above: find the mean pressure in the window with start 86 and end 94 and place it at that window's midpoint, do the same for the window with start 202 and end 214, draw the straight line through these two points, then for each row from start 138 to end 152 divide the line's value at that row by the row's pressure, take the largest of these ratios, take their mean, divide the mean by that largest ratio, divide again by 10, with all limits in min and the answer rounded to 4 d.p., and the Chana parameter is 0.0969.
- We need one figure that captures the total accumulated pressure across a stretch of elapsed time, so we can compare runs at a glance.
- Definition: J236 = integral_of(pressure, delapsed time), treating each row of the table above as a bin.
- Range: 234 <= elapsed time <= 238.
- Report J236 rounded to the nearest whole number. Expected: 398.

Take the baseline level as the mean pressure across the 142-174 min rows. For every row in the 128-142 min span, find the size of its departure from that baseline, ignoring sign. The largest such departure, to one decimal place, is 5.6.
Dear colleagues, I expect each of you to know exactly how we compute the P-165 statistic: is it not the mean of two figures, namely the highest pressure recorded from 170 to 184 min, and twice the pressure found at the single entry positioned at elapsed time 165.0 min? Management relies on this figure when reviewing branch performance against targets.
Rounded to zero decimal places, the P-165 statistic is 154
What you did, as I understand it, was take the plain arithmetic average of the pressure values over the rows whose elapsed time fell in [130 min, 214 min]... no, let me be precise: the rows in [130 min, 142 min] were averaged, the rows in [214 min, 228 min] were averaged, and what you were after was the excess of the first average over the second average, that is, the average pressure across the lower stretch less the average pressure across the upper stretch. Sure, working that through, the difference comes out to 17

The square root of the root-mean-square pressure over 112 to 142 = 10.4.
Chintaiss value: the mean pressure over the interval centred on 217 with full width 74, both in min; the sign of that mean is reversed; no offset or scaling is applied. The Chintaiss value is -88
